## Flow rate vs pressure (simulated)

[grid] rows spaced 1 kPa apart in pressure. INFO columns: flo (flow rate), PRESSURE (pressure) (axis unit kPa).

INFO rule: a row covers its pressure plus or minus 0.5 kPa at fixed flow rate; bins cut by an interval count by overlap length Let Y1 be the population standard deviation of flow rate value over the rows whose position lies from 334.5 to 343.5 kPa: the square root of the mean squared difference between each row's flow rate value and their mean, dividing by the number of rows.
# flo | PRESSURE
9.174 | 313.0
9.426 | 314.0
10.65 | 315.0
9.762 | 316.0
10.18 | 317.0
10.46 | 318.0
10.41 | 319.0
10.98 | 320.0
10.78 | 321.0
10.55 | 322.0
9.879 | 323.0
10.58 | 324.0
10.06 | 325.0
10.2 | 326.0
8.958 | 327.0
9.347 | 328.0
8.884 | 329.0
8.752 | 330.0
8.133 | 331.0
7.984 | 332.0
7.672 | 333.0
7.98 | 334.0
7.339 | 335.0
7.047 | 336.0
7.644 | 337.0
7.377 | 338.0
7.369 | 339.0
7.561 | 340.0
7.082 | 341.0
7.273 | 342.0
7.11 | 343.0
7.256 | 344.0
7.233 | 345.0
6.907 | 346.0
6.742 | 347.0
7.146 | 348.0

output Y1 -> 0.20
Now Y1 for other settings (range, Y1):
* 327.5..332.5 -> 0.50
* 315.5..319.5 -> 0.28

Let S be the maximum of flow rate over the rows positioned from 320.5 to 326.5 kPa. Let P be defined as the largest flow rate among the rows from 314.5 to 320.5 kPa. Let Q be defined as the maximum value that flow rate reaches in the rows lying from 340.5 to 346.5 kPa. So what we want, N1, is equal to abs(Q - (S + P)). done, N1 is 14.5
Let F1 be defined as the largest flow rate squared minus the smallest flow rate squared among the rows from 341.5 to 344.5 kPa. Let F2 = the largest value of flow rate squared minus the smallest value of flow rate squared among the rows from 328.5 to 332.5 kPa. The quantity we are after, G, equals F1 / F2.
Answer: 0.2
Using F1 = 2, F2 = 15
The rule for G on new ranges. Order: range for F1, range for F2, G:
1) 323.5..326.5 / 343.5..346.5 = 2.2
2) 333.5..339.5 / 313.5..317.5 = 0.6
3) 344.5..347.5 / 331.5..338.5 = 0.5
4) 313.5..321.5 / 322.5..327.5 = 1.0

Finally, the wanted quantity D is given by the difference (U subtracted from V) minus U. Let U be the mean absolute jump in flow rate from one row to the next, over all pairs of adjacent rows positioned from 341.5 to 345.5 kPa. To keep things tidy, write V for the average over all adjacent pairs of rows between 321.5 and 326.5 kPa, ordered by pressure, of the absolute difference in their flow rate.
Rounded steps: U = 0.11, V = 0.51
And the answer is 0.29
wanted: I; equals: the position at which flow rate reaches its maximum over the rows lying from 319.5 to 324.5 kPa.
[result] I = 320.0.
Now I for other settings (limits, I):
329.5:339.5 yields 330.0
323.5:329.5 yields 324.0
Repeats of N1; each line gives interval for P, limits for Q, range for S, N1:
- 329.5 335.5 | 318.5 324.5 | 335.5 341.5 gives 5.4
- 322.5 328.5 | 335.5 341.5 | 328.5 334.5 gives 11.8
